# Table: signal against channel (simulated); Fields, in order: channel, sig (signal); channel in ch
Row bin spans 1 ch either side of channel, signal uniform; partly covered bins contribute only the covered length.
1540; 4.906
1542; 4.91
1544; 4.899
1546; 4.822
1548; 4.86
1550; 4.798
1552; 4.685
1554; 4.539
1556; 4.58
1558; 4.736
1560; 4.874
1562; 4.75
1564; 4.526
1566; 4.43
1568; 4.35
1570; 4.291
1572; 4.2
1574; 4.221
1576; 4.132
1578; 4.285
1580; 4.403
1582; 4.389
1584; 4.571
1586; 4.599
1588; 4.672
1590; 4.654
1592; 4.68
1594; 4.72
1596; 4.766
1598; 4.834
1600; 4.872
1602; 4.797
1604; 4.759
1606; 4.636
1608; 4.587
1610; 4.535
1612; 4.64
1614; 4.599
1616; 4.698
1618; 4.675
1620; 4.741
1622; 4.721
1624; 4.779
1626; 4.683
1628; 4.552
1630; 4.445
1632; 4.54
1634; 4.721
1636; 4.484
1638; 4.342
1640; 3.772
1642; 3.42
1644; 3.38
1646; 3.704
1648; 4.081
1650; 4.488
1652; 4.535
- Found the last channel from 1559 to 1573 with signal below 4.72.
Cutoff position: 1572 ch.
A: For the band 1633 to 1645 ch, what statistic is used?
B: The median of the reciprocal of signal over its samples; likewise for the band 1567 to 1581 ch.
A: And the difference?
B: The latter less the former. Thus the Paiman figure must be -0.014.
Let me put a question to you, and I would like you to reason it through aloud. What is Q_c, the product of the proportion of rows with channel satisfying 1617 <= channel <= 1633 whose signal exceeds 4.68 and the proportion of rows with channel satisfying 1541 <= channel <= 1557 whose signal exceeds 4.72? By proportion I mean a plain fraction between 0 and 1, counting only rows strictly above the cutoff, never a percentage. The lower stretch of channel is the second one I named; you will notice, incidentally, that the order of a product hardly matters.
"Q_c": 0.31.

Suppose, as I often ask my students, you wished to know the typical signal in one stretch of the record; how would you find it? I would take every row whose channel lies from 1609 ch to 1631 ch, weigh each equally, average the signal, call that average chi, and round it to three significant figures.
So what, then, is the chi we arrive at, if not 4.64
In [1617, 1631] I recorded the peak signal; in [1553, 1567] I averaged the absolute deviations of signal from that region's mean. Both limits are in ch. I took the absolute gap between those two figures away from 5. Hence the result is 0.352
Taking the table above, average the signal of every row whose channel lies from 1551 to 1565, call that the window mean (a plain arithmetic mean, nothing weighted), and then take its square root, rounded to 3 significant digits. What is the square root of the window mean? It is 2.16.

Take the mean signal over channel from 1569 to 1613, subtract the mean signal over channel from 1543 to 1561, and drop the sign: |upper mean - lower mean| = 0.20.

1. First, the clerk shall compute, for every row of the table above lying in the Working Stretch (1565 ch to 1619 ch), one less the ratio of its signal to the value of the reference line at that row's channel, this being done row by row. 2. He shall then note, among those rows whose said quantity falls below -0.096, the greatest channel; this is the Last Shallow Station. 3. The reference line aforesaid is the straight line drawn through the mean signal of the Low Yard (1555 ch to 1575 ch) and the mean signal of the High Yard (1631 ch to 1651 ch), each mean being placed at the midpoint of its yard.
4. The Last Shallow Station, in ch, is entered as 1618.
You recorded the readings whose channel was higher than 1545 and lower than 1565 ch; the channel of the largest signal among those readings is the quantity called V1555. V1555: 1560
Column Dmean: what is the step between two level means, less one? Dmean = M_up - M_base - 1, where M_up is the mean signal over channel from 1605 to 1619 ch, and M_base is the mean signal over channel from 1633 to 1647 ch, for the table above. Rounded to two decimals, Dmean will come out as -0.35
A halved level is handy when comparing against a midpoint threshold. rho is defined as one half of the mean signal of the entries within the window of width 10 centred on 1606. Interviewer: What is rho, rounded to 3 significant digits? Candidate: 2.33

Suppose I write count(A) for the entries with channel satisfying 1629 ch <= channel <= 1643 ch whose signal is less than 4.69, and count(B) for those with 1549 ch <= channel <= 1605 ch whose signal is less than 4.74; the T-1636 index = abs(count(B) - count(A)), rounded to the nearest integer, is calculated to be 14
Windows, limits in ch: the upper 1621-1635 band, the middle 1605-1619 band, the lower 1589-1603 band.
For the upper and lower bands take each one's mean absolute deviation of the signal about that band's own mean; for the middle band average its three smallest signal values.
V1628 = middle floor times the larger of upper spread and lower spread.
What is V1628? 0.48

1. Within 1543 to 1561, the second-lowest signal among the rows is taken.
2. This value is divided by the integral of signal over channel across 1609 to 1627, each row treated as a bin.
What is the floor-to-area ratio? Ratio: 0.0544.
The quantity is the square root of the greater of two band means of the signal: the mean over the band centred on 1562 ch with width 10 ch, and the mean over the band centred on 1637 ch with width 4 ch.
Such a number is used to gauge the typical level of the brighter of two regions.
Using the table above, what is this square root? 2.16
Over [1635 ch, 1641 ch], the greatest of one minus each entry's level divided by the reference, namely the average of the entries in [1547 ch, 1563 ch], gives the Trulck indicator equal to 0.20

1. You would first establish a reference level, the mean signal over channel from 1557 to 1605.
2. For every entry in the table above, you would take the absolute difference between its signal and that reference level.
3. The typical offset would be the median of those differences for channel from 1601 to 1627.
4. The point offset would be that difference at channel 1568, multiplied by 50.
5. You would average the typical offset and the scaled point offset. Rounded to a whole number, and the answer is 5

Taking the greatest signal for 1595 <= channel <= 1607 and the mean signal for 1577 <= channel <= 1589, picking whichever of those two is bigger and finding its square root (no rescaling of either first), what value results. 2.207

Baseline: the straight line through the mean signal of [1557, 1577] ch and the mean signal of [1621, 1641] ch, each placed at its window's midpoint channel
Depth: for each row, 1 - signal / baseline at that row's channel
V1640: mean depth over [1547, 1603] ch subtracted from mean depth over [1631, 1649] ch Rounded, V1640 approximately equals 0.13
